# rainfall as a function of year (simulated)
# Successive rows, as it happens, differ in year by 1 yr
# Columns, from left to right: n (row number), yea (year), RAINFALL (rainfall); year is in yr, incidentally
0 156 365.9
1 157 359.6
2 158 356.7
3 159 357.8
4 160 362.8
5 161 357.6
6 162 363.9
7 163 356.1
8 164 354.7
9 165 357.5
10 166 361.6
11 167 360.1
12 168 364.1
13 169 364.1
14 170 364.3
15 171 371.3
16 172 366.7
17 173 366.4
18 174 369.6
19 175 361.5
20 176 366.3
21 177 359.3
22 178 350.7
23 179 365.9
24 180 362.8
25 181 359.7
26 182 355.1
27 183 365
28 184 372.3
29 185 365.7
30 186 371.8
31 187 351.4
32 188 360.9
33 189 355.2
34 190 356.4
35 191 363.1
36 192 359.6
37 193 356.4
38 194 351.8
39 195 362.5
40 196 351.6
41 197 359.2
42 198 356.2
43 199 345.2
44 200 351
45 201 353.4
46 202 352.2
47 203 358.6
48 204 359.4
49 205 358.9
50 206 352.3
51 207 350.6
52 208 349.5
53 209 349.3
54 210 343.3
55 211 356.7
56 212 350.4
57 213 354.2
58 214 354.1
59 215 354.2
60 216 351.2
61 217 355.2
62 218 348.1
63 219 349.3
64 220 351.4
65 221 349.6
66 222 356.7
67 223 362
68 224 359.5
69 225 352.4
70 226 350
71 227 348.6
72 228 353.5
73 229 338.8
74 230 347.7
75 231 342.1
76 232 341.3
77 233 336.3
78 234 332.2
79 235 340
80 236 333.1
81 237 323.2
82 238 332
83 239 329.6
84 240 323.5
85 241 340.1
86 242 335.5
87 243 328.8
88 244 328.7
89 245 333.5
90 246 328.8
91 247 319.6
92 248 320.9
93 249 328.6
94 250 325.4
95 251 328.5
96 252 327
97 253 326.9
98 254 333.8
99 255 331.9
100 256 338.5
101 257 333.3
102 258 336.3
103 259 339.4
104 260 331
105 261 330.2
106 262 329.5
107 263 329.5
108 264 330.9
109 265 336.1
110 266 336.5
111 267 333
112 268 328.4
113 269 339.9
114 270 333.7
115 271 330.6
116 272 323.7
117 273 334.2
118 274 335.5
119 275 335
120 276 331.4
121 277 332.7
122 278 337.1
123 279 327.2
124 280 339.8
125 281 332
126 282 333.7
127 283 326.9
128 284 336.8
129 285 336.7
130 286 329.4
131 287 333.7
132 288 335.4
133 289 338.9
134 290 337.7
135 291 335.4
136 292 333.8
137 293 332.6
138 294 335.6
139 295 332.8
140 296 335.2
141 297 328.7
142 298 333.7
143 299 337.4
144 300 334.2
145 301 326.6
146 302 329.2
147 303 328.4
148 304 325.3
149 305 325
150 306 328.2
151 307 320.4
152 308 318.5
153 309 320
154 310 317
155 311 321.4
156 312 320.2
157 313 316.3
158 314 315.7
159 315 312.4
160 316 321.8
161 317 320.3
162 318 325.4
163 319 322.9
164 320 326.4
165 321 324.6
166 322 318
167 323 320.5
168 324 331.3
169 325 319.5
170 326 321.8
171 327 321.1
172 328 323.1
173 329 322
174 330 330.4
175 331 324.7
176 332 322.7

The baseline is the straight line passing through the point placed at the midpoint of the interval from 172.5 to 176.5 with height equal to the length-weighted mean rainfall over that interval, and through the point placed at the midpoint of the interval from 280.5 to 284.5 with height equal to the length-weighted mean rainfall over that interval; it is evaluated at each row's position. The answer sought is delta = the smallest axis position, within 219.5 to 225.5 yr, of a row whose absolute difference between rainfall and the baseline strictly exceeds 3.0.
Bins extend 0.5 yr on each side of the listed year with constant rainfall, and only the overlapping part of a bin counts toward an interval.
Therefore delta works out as 222 yr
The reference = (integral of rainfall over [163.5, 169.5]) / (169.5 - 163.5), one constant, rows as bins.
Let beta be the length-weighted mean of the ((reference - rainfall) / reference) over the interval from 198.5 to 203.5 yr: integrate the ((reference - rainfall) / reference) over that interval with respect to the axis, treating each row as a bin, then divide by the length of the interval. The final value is 0.023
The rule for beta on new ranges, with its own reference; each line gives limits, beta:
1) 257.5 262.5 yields 0.075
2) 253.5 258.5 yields 0.071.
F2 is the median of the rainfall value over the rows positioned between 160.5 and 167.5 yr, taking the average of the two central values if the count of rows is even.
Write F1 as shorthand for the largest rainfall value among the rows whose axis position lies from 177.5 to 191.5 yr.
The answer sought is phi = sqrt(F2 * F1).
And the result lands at 365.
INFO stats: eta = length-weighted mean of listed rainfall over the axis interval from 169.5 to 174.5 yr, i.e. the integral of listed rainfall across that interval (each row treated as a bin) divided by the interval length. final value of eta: 368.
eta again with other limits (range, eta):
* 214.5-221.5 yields 351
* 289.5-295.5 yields 335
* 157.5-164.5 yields 359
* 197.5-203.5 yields 353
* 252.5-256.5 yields 333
